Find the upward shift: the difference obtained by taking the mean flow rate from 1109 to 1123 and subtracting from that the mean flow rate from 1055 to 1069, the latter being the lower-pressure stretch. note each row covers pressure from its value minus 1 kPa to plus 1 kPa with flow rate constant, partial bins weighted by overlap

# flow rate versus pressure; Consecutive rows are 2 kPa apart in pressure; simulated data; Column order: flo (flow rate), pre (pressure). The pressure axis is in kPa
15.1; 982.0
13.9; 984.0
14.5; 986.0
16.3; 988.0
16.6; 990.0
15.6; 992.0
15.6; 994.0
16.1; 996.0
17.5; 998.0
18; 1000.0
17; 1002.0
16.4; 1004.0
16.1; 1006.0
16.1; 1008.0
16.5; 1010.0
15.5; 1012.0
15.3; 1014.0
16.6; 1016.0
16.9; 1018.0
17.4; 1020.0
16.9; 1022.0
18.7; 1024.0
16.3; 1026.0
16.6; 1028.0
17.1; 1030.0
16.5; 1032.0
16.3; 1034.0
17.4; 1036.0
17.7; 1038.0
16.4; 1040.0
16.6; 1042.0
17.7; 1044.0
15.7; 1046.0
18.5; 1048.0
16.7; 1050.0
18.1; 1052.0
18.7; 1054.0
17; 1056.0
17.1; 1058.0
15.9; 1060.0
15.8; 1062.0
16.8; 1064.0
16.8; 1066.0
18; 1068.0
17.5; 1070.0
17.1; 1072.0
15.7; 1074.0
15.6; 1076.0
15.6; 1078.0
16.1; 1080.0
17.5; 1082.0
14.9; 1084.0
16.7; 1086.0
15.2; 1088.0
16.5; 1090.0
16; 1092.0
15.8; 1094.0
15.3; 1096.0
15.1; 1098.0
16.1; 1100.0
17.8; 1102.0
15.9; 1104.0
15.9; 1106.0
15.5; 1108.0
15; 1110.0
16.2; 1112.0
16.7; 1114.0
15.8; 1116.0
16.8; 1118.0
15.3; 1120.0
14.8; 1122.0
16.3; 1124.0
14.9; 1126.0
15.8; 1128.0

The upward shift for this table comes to -1.0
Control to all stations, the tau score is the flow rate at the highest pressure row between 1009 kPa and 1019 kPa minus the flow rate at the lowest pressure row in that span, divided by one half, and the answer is 0.8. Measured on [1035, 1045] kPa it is 0.6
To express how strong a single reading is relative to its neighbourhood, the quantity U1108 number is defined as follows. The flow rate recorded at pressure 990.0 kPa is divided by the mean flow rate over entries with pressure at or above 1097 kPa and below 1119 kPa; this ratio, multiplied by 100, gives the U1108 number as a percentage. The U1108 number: 103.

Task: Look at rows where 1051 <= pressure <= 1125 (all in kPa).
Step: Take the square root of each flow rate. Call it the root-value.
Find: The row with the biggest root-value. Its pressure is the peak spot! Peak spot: 1054.0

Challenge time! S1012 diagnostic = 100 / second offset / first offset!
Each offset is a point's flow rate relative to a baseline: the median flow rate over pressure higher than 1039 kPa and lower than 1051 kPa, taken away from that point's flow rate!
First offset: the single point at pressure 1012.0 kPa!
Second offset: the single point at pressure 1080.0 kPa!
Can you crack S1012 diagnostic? 158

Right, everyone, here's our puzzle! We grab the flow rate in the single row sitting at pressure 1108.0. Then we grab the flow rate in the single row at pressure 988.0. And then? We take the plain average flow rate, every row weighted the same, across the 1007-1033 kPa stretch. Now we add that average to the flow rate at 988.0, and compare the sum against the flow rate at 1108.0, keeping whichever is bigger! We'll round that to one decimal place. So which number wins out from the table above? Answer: 32.9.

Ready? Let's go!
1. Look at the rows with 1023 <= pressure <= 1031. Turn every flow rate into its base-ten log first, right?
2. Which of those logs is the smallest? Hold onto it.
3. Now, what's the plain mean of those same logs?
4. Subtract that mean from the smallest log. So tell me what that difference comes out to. -0.0221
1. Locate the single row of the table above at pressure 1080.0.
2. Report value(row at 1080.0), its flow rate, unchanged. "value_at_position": 16.1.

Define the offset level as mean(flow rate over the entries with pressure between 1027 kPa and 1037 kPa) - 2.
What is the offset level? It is 14.8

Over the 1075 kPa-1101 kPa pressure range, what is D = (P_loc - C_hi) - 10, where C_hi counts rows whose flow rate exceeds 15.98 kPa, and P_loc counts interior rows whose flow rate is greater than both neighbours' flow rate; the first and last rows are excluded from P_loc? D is -13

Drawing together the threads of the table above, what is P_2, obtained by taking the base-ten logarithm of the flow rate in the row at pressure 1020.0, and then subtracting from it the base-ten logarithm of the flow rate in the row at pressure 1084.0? 0.067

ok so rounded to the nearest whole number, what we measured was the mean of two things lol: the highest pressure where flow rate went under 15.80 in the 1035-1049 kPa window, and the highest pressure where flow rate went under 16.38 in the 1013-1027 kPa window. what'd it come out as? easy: 1036 kPa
